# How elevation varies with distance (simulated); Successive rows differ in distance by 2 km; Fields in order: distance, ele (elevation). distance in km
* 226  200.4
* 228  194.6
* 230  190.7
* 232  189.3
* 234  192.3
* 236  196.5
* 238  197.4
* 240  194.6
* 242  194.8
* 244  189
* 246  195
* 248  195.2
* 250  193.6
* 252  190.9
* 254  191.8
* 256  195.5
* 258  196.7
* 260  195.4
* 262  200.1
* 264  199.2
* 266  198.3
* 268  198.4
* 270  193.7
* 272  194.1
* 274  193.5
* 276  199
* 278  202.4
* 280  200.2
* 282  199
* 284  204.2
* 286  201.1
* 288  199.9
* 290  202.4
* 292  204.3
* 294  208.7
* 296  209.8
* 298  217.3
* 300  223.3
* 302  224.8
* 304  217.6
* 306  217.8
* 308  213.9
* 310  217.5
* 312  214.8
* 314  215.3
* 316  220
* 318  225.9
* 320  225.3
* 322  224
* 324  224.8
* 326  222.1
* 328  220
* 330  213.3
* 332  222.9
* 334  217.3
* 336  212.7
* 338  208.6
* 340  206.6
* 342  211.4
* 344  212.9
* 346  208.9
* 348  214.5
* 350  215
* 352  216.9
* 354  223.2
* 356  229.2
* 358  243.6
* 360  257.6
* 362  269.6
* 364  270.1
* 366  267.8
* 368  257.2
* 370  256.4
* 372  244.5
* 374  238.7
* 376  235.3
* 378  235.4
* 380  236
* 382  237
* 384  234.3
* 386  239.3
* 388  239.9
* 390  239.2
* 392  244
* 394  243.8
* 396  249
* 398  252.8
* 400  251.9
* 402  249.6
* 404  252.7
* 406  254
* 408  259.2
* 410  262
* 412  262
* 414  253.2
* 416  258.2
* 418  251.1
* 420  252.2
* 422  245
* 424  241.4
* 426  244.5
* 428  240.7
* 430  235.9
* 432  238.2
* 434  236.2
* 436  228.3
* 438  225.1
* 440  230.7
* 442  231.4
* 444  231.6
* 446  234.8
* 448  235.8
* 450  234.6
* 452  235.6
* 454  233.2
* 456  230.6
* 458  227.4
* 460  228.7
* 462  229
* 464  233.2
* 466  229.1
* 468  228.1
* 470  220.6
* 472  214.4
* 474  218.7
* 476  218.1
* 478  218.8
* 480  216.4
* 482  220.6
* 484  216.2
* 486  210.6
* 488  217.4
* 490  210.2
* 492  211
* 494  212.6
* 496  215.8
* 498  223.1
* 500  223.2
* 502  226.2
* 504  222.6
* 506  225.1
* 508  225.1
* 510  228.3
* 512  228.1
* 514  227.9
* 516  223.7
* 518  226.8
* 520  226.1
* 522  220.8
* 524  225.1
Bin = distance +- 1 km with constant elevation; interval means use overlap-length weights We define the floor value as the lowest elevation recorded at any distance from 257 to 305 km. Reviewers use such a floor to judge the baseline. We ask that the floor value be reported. 193.5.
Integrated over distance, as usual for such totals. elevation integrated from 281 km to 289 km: 1608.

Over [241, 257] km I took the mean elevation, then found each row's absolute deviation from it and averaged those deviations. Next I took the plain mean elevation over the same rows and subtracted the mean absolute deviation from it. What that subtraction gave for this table 191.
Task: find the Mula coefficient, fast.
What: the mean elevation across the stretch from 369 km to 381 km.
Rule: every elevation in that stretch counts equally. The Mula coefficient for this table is 241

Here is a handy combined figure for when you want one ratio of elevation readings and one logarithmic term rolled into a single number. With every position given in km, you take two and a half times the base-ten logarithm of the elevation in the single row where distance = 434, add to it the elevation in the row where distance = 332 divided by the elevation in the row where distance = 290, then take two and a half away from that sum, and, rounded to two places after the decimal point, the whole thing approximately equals 4.53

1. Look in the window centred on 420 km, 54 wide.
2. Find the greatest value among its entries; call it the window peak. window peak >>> 262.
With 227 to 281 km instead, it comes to 202.4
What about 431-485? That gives 238.2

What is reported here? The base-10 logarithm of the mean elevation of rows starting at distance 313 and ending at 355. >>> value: 2.337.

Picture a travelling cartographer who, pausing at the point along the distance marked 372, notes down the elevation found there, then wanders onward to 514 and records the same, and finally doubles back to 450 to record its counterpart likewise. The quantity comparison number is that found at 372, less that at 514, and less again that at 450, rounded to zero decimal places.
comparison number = -218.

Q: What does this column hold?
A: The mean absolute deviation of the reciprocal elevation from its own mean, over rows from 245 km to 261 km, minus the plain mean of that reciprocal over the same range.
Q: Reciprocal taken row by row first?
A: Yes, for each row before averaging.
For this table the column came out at -0.0051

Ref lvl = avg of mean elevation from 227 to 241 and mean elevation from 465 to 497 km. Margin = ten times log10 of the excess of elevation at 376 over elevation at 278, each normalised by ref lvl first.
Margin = -8.0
